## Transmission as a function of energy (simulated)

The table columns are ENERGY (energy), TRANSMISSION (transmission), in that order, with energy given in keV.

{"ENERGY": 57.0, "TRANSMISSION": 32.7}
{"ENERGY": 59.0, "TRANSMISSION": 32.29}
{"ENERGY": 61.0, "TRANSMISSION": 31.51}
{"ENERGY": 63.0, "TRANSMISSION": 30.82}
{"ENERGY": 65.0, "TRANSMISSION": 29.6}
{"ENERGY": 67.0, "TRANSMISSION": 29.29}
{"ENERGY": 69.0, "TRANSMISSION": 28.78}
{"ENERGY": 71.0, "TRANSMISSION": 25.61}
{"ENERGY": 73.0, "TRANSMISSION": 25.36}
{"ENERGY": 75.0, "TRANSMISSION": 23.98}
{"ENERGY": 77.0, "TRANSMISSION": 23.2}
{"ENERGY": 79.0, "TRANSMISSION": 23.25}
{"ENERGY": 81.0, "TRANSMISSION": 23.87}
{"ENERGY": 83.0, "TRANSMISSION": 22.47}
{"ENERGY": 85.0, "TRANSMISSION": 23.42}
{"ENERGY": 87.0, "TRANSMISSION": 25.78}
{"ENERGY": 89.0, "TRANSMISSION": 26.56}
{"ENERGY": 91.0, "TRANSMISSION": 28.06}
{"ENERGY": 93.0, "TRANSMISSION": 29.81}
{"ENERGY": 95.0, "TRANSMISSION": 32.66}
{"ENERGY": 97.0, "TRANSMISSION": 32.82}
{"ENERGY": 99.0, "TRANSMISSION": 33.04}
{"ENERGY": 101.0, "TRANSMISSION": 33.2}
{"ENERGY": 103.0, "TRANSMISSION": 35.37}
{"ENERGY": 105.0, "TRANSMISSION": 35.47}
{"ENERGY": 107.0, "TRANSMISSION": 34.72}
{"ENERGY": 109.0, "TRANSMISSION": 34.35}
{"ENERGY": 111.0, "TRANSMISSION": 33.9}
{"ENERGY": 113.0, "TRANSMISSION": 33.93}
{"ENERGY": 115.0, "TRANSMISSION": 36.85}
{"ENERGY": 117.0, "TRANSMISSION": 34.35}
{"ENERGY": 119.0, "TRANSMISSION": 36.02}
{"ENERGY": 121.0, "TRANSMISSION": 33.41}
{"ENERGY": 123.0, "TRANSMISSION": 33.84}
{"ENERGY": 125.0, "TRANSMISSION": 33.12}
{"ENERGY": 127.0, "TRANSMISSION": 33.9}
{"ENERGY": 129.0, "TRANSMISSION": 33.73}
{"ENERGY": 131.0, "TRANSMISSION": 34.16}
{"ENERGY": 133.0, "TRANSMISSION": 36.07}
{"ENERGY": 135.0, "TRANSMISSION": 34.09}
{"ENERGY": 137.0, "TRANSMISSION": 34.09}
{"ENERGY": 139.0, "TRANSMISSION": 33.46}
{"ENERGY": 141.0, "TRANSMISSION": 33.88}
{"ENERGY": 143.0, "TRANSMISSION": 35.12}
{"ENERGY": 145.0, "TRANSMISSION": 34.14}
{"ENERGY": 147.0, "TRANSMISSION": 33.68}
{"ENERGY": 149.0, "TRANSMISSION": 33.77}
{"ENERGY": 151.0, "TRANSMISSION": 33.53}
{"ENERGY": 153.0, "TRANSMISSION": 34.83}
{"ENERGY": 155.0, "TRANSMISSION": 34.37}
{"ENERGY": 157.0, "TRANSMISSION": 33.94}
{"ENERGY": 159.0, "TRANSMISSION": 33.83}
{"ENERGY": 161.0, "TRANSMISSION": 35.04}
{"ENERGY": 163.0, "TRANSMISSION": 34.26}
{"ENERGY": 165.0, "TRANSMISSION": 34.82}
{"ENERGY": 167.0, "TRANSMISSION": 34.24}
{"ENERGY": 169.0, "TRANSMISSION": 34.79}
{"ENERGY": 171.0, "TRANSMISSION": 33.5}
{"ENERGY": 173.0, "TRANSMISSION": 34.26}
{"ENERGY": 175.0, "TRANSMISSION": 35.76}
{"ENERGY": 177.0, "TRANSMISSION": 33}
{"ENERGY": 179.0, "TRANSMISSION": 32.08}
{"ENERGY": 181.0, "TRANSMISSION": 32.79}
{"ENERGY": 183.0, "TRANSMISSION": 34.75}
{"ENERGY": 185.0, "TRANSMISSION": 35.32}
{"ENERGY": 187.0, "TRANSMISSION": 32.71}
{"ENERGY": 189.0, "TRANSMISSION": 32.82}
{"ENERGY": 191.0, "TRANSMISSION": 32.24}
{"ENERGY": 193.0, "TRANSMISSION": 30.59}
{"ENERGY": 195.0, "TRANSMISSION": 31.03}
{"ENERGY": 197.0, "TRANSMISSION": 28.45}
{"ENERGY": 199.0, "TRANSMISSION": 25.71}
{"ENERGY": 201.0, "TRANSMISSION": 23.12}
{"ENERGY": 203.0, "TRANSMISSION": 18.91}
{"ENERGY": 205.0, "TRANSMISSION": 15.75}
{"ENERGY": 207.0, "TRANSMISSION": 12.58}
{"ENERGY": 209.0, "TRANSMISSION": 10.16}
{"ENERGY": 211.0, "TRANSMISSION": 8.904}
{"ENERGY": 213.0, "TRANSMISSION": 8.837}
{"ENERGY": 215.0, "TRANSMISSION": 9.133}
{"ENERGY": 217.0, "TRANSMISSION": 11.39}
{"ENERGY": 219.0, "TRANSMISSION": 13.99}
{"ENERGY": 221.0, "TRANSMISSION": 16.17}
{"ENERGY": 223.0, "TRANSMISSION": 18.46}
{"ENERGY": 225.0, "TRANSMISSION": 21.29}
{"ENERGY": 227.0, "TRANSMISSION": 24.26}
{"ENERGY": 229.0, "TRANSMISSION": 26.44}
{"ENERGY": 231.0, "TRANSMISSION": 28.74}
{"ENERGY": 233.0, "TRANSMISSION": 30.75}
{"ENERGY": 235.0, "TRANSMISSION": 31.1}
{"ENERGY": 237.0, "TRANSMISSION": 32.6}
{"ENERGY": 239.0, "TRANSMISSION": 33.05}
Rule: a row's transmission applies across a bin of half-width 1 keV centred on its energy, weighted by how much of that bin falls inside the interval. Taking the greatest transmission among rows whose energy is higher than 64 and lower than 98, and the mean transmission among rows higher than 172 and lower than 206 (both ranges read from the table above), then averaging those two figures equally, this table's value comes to 31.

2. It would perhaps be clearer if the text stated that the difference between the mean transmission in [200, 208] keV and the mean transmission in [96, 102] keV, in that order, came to -15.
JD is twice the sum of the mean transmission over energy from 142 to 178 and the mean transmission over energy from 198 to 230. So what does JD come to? 102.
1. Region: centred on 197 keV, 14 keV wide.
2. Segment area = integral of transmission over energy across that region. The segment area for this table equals 380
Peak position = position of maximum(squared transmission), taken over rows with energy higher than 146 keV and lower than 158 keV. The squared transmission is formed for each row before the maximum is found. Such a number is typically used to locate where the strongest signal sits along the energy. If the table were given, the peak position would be 153.0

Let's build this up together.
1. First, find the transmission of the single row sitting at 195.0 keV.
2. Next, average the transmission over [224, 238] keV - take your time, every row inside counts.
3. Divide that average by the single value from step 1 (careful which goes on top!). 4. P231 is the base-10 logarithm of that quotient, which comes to -0.046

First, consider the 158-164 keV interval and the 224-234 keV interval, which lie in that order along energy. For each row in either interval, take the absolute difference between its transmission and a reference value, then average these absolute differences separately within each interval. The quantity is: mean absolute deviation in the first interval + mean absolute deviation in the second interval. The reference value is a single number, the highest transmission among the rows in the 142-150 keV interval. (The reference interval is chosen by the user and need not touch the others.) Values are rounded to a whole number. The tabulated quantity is 10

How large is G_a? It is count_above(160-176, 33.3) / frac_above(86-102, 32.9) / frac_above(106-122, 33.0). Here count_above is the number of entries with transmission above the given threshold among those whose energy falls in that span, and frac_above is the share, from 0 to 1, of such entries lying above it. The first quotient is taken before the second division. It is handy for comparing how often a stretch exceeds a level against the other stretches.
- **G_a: 32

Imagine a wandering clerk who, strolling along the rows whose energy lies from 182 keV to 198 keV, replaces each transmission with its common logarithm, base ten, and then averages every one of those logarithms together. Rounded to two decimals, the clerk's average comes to 1.51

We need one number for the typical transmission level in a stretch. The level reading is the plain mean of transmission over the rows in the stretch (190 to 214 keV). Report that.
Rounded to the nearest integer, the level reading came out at 21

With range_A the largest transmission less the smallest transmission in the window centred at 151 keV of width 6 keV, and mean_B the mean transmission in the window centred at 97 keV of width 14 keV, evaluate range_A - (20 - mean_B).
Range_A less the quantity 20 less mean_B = 13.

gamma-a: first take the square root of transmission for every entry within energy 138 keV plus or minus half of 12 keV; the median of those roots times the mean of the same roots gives 34.3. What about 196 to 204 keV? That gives 24.2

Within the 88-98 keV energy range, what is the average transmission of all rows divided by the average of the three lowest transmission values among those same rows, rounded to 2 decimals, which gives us 1.07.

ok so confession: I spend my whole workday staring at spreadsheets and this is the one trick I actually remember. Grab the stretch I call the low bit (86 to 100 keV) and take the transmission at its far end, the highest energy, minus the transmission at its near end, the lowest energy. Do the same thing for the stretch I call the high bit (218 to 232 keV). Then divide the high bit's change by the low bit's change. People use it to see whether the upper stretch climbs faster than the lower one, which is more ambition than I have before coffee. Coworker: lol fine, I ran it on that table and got 2.0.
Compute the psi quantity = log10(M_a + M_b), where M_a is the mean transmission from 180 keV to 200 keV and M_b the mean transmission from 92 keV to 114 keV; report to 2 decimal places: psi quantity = 1.81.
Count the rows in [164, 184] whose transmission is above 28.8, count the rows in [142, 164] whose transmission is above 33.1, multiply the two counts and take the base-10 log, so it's 2.04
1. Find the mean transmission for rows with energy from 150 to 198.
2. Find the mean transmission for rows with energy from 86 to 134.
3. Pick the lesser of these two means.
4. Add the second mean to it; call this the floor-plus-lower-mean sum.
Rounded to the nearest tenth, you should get 66.3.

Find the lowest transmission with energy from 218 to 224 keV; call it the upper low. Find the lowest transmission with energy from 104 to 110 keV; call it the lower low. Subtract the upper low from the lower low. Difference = 20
